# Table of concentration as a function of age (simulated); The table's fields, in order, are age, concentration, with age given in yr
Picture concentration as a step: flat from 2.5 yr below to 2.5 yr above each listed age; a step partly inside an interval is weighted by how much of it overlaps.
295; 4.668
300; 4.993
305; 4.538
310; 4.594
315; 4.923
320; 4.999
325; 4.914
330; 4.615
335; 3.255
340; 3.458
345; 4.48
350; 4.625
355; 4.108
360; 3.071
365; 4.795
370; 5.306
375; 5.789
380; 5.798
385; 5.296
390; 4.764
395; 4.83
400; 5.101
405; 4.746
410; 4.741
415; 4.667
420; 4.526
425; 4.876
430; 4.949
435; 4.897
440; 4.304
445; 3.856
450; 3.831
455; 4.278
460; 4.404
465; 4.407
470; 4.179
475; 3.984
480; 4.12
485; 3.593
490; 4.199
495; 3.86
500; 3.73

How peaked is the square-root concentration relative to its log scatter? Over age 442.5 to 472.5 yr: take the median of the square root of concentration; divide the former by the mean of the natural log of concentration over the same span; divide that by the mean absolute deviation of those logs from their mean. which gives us 28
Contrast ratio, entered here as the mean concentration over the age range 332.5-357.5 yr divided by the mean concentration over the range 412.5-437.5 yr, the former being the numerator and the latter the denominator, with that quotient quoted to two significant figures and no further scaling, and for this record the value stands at 0.83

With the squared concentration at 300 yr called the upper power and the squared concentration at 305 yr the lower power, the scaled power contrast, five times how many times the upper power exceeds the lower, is 6.1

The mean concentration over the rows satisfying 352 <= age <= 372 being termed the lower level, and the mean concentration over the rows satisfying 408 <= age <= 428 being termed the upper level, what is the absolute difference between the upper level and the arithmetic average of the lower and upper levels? 0.2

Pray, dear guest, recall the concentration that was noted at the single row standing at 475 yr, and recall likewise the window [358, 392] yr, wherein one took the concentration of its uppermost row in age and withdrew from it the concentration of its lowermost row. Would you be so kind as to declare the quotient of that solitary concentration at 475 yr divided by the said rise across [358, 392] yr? 2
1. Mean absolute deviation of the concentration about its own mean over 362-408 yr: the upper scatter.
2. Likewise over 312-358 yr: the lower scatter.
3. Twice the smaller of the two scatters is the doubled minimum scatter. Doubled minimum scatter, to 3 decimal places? 0.691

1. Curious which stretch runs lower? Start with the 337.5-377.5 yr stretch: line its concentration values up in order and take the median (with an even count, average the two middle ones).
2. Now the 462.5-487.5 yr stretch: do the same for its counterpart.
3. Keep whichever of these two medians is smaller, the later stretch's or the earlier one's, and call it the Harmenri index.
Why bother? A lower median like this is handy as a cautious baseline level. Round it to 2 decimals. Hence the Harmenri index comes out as 4.12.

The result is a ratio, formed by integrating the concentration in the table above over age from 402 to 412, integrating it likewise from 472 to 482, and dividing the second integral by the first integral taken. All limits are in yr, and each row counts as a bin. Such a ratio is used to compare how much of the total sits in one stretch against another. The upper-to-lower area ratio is 0.85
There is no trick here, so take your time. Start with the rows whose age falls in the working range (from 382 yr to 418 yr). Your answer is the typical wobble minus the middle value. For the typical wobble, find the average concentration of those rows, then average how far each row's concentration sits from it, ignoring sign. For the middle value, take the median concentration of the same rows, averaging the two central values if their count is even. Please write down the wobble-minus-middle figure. -4.6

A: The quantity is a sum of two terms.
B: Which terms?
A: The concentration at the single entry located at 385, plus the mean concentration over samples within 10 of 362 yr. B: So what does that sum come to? 9.6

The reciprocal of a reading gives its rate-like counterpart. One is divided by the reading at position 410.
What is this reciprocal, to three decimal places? 0.211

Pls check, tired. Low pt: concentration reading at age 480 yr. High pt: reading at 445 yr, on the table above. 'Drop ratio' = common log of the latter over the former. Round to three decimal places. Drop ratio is -0.029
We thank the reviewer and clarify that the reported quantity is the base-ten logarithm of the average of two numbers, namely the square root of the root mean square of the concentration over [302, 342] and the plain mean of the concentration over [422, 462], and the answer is 0.51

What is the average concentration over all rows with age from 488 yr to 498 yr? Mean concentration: 4.0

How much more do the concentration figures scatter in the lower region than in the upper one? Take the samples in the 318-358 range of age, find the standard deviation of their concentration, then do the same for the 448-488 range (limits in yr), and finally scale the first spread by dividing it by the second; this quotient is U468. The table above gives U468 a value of 2.3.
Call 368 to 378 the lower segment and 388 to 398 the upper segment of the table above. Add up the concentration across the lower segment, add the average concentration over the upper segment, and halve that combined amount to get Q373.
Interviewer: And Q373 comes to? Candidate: 7.95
